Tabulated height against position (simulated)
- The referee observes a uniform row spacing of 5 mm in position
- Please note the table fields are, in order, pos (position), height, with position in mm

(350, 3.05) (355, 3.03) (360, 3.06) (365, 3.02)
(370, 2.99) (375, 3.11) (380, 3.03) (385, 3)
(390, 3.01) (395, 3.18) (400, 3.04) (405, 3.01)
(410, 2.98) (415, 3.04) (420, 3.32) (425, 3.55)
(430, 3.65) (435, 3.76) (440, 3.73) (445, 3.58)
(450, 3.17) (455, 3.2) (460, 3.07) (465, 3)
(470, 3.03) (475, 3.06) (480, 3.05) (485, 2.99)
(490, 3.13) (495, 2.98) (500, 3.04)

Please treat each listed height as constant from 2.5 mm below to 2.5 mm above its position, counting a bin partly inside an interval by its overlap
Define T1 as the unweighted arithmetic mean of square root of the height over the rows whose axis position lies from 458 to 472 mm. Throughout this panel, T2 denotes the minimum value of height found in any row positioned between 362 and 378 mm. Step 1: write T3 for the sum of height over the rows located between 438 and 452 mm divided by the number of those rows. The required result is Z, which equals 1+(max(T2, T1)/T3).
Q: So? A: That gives 1.86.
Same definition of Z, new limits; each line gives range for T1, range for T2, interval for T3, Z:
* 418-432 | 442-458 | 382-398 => 2.03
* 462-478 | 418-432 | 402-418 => 2.10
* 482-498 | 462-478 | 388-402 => 1.98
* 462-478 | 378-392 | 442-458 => 1.90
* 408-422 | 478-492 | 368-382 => 1.98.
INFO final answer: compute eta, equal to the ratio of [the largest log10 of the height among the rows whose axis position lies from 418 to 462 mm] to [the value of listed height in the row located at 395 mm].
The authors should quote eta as 0.181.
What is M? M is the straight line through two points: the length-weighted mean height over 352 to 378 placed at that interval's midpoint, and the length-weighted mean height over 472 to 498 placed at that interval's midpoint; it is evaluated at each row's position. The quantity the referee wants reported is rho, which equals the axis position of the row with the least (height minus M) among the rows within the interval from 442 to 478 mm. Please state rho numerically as 465 mm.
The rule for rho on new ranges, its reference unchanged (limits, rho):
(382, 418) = 410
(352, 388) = 370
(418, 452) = 450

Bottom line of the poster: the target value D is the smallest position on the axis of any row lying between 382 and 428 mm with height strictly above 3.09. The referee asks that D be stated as 395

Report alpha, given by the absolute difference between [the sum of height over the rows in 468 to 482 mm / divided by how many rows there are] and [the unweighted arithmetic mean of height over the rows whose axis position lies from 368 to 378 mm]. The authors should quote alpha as 0.00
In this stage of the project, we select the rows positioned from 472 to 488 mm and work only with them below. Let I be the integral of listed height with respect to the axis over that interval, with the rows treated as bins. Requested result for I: 48.6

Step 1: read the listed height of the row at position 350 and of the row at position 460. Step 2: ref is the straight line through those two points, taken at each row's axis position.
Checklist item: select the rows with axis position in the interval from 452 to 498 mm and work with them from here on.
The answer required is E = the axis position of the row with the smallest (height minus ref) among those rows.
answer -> 495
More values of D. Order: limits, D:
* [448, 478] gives 450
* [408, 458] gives 420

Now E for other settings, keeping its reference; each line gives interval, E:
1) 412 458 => 415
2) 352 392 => 370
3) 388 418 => 410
